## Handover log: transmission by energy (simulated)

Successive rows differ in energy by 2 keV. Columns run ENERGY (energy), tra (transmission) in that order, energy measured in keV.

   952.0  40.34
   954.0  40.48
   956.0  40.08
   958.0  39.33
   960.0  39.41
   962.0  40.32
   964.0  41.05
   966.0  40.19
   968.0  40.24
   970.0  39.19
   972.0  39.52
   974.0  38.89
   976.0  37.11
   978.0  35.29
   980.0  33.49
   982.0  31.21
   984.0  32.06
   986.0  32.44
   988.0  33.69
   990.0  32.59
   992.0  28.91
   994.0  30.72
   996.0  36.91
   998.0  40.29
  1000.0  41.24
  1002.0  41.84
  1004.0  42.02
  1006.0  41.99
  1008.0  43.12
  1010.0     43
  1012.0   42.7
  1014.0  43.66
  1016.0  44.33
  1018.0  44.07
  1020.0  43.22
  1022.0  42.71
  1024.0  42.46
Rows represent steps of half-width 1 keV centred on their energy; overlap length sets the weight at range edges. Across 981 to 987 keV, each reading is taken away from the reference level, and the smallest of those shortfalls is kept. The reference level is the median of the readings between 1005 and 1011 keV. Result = 11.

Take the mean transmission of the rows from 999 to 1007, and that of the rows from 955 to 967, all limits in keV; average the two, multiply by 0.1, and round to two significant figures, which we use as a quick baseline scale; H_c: 4.1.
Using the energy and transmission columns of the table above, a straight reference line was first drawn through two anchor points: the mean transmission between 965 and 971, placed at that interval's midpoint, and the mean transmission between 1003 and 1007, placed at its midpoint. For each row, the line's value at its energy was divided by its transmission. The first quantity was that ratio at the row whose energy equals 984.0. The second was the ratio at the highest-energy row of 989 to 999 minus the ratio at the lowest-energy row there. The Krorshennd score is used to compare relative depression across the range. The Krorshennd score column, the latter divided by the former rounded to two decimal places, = -0.18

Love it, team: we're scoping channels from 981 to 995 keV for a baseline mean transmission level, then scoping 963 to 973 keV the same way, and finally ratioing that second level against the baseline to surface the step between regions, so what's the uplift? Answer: 1.26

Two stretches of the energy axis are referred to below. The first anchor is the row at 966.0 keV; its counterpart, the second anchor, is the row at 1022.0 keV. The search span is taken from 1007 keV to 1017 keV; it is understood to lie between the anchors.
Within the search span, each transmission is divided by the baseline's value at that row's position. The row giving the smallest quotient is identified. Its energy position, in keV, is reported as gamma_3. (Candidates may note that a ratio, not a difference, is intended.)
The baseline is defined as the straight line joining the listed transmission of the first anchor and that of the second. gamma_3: 1012.0 keV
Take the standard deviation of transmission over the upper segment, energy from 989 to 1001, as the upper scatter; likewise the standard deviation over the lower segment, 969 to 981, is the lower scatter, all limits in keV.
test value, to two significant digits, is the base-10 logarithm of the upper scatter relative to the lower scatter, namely 0.32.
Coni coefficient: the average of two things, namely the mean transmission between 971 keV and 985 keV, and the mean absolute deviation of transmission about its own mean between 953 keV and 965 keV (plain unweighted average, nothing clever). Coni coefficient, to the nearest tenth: 17.9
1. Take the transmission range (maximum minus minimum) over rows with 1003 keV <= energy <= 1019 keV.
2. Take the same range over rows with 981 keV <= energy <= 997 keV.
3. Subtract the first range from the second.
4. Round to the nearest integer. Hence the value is 6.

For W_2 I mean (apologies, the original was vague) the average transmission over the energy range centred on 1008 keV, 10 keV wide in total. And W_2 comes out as 43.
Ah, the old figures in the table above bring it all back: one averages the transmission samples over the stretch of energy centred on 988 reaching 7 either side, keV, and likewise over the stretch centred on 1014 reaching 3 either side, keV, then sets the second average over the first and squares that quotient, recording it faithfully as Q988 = 1.9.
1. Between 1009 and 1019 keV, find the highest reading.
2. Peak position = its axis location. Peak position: 1016.0 keV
